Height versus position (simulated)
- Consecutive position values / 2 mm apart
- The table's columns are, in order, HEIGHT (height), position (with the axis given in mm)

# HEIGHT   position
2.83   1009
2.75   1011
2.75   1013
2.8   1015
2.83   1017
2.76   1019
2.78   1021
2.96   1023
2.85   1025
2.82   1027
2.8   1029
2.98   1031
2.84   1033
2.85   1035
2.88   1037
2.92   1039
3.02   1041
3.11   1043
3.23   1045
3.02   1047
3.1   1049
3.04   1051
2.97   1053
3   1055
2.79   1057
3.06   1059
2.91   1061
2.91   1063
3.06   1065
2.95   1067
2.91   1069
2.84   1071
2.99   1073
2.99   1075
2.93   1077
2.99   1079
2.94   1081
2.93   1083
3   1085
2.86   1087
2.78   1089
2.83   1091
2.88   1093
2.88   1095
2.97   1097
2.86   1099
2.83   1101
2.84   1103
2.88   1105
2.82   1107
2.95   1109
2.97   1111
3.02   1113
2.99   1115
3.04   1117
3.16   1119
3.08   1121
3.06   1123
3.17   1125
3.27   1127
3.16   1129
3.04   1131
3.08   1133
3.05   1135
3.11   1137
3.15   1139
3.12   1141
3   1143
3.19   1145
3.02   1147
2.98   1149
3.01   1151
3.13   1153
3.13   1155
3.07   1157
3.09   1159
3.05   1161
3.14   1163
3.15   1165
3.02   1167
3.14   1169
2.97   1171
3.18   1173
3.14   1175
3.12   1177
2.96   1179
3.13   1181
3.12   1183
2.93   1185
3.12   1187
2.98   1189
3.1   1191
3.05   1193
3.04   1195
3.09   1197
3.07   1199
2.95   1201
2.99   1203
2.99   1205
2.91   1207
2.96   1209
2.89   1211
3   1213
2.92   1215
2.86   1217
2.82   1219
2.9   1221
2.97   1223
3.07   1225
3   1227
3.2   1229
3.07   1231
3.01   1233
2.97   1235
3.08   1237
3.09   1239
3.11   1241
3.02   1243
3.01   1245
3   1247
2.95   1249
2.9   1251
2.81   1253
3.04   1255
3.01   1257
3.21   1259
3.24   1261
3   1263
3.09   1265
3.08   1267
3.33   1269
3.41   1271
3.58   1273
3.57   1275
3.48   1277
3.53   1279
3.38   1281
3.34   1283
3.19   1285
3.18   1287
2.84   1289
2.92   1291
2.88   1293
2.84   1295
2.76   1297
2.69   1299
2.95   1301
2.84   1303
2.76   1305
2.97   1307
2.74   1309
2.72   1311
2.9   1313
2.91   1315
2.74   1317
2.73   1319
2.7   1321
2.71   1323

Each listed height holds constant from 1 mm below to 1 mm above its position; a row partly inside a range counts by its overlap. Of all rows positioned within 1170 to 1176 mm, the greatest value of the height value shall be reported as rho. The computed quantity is 3.18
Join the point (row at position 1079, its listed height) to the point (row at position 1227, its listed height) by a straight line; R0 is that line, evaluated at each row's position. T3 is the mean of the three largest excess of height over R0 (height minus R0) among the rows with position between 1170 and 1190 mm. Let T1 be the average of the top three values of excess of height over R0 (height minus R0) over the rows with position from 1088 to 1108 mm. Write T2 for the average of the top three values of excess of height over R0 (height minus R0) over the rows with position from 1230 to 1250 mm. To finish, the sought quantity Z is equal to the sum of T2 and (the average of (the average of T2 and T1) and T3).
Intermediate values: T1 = -0.081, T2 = 0.09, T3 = 0.15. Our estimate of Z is 0.17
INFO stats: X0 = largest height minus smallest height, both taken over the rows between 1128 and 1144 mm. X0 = 0.160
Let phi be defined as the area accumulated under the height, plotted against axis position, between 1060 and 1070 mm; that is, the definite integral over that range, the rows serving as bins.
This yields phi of 29.5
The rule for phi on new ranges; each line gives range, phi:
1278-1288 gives 33.2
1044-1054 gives 30.7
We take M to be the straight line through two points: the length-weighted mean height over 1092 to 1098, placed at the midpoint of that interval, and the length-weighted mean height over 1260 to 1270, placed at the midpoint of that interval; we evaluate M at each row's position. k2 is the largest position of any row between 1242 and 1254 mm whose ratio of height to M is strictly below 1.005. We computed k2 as 1253 mm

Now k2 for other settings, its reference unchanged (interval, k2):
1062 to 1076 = 1071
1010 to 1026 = 1021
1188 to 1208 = 1207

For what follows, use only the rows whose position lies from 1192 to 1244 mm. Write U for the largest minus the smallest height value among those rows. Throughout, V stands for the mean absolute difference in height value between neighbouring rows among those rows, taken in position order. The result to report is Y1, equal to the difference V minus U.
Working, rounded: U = 0.38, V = 0.068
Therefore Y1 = -0.31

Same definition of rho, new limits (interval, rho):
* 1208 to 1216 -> 3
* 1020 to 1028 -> 2.96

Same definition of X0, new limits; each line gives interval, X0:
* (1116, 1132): 0.230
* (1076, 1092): 0.220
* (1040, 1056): 0.260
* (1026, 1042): 0.220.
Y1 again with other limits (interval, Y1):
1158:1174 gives -0.10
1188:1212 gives -0.15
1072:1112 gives -0.16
